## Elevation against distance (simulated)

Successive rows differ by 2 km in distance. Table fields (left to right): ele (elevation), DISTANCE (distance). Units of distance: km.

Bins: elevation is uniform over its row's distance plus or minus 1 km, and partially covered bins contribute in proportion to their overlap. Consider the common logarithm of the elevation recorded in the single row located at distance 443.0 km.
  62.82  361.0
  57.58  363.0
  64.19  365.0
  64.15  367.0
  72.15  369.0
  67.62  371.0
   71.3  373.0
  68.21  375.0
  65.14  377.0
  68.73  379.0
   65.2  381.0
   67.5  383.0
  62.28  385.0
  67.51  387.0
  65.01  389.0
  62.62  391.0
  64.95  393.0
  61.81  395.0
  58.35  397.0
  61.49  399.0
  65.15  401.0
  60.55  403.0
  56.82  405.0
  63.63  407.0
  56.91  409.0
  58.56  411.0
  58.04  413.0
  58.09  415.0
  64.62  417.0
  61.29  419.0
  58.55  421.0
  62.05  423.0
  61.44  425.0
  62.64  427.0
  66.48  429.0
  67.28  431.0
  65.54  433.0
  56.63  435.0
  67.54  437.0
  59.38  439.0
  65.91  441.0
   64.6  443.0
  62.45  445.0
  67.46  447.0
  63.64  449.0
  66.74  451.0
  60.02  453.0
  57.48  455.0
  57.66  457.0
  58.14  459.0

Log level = 1.81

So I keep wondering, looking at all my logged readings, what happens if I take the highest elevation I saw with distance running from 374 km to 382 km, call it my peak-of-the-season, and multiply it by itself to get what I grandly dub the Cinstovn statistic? 4724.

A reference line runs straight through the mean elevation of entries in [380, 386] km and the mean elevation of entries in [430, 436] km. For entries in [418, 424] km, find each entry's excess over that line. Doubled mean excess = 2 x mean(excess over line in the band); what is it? -6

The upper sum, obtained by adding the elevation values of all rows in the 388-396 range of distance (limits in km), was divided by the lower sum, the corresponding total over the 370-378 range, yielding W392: 0.93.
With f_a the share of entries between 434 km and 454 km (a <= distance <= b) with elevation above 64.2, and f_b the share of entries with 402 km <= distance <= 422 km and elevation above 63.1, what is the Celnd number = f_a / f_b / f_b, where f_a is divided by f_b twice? 12.5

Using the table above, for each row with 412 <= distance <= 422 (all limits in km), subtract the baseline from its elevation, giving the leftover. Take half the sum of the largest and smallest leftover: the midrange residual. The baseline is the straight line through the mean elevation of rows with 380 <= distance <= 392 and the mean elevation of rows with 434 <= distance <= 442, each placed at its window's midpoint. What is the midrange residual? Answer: -2.2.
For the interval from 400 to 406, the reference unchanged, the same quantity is -3.2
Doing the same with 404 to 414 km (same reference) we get -3.8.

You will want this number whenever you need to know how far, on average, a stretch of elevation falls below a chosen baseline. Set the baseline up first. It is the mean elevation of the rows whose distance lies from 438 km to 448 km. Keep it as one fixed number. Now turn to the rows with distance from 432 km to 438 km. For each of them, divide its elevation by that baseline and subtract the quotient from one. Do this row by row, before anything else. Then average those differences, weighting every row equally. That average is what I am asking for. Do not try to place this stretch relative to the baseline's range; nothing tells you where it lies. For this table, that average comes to 0.011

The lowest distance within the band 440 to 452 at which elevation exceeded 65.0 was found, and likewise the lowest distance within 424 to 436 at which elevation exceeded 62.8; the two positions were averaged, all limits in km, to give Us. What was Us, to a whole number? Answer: 435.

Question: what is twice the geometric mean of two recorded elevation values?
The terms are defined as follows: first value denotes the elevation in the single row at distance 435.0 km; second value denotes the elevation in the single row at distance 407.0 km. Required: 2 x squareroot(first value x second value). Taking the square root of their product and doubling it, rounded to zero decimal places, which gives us 120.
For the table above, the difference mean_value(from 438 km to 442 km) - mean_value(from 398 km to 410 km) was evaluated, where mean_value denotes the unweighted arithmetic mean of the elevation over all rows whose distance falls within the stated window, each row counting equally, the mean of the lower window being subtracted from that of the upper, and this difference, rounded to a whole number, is 2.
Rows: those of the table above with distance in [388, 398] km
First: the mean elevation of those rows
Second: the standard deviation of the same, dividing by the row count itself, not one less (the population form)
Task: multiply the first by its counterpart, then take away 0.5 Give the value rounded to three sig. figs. 153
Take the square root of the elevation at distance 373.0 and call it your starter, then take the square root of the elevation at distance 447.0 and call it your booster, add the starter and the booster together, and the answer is 16.66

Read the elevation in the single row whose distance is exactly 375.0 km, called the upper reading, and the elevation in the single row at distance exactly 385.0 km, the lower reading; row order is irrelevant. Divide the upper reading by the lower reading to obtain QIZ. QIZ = 1.10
